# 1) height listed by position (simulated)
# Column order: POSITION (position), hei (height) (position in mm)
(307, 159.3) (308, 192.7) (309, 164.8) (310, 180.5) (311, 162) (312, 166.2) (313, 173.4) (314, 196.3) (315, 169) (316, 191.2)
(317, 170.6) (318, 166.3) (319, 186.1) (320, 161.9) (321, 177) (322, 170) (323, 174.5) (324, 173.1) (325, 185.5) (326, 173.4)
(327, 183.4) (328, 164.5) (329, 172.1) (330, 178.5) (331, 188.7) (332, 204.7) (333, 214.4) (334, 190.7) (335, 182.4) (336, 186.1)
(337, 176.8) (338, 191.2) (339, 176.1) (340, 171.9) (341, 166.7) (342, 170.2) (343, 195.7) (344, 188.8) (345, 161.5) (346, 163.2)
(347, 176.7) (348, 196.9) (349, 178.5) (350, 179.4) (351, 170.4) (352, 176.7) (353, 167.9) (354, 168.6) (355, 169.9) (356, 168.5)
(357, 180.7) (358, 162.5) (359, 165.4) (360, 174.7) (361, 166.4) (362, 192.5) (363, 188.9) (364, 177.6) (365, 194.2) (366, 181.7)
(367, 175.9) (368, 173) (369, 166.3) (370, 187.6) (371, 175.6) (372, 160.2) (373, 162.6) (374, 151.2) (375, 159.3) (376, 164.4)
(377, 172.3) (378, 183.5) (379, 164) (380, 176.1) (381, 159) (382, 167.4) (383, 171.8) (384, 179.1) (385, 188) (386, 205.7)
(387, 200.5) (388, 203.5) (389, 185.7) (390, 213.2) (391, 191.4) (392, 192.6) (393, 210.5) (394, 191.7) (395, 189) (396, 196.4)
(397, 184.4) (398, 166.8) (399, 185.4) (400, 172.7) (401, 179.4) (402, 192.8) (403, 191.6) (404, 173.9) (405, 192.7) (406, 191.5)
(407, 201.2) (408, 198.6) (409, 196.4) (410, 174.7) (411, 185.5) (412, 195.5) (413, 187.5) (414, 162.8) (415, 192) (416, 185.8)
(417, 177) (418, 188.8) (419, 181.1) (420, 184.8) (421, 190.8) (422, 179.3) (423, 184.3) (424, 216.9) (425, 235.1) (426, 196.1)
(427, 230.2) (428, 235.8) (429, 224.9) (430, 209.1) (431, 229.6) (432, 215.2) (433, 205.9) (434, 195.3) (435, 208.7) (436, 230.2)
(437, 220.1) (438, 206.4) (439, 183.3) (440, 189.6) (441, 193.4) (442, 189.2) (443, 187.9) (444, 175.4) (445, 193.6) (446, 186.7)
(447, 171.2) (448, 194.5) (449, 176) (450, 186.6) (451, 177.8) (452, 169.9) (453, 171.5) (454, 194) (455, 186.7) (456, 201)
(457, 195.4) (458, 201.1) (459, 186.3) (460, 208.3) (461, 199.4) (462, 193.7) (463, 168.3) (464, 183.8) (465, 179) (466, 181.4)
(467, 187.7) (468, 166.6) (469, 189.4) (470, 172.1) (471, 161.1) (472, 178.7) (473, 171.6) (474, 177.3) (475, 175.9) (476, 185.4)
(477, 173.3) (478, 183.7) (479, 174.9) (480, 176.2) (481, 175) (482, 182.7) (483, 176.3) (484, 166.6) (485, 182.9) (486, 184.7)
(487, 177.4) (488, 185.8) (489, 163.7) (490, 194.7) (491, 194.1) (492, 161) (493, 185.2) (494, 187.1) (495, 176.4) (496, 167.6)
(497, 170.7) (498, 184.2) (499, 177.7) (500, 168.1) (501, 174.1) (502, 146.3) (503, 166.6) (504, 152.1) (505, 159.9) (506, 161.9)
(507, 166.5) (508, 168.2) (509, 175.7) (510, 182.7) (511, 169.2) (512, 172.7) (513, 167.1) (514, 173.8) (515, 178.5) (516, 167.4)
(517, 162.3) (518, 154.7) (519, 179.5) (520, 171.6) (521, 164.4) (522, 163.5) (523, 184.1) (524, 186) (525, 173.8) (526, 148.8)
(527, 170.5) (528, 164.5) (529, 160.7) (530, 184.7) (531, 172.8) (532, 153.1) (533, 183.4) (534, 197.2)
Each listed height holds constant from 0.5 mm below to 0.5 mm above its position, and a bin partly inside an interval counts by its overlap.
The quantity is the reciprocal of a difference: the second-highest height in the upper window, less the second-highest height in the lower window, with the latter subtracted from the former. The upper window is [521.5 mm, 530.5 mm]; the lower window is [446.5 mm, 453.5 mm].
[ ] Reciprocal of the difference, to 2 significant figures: -0.53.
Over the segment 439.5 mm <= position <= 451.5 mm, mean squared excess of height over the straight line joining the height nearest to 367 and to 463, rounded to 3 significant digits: 296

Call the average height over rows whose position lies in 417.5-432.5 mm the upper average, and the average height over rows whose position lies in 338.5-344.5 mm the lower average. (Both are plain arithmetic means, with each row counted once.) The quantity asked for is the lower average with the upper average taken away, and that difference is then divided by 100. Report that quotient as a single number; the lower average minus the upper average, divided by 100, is -0.29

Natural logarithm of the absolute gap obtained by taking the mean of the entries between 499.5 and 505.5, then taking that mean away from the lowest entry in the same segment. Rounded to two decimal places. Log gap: 2.70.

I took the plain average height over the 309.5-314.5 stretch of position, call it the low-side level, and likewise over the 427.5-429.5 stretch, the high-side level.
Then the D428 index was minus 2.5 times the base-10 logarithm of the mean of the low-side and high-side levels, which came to -5.77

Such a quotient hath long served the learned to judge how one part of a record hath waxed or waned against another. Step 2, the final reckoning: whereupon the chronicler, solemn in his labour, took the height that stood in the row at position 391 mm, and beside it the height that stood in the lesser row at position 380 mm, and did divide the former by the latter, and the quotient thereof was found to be 1.09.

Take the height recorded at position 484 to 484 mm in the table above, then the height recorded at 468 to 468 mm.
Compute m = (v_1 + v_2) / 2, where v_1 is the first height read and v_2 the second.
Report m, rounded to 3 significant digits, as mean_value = 167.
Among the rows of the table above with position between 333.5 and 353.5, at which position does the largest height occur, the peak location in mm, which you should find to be 348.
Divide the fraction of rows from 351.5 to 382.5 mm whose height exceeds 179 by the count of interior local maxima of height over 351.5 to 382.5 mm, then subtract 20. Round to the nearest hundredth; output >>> -19.97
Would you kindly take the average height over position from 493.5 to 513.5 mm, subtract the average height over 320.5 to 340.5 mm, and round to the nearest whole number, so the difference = -12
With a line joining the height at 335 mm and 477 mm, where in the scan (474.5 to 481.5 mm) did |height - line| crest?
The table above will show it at 476 mm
